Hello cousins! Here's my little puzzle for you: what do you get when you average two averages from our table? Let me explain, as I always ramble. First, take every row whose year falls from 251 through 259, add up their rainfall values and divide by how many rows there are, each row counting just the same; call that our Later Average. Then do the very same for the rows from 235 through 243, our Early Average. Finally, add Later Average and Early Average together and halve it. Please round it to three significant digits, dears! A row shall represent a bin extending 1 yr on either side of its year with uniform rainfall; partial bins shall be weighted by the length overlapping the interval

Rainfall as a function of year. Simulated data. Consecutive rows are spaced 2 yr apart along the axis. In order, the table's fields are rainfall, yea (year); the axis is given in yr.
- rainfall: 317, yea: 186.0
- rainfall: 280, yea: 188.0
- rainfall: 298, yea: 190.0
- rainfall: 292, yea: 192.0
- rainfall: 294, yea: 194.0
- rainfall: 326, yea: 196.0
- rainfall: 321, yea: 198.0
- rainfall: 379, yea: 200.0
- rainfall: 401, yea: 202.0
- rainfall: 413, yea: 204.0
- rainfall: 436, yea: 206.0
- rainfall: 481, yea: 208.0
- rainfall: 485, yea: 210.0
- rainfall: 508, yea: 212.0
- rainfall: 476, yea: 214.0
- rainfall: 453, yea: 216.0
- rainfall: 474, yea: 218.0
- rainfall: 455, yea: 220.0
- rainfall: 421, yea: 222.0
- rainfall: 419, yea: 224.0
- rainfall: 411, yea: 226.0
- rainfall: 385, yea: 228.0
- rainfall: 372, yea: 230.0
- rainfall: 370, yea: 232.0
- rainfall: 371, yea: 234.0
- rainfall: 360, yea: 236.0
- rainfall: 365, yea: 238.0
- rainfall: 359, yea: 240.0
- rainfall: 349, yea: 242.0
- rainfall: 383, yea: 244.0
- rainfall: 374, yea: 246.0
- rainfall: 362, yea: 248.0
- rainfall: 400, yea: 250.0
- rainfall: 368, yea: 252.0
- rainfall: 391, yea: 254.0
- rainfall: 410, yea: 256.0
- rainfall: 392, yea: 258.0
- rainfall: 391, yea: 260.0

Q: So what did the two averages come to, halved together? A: 374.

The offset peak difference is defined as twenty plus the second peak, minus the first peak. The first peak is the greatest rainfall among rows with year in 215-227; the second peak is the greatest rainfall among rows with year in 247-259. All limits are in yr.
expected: -44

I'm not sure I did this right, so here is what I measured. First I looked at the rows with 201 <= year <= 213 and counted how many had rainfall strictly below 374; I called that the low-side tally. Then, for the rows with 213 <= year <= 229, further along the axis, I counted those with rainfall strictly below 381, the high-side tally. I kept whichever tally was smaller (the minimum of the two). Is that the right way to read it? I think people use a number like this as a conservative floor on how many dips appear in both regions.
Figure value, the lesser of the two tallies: 0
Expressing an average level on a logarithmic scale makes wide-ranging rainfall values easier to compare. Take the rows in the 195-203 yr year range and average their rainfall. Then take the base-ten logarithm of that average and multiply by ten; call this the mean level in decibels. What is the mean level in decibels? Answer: 25.52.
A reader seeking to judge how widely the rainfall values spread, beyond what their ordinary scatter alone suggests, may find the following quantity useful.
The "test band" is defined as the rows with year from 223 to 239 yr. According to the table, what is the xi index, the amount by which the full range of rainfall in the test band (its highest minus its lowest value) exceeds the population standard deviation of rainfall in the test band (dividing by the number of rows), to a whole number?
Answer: 39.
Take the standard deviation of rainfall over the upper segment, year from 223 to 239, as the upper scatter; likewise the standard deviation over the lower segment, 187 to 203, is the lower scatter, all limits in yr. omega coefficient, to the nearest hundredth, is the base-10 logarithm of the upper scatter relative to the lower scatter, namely -0.30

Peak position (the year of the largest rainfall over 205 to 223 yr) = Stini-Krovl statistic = 212.0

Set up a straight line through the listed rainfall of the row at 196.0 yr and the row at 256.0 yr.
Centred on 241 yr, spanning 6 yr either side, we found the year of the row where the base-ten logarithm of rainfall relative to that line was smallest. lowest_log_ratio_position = 242.0 yr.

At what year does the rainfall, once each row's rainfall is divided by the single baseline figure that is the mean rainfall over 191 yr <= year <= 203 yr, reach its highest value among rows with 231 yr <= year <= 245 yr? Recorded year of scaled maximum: 244.0 yr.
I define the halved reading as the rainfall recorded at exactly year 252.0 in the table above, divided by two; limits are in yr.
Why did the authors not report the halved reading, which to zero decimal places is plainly 184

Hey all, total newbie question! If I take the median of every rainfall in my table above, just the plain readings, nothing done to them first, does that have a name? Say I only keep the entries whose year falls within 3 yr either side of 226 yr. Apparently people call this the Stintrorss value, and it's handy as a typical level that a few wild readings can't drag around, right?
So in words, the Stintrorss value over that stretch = 411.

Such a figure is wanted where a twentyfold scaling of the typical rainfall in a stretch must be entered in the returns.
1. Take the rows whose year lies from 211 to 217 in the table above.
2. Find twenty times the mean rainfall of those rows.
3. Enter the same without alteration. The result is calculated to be 9580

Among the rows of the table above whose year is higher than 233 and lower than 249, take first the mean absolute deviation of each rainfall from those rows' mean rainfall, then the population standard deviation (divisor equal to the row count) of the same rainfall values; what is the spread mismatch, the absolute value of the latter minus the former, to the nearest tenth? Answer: 1.8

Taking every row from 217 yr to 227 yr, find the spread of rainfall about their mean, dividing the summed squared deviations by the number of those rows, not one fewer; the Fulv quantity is 24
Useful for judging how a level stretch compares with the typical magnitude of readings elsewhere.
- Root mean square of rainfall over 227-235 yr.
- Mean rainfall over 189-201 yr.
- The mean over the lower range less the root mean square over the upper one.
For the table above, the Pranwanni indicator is -56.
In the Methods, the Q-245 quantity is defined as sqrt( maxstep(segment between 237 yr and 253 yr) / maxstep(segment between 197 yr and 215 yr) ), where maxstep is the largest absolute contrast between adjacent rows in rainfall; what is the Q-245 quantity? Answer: 0.81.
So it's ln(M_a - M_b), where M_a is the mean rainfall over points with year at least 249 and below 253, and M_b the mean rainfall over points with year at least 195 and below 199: 4.1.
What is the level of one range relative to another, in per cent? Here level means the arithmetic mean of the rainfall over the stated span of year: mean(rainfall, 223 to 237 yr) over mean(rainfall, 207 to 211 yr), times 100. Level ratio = 80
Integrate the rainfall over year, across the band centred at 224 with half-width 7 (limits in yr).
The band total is 5874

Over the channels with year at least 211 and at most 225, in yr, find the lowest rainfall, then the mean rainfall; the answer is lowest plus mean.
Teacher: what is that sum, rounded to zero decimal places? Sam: 877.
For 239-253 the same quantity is 720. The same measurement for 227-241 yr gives 728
